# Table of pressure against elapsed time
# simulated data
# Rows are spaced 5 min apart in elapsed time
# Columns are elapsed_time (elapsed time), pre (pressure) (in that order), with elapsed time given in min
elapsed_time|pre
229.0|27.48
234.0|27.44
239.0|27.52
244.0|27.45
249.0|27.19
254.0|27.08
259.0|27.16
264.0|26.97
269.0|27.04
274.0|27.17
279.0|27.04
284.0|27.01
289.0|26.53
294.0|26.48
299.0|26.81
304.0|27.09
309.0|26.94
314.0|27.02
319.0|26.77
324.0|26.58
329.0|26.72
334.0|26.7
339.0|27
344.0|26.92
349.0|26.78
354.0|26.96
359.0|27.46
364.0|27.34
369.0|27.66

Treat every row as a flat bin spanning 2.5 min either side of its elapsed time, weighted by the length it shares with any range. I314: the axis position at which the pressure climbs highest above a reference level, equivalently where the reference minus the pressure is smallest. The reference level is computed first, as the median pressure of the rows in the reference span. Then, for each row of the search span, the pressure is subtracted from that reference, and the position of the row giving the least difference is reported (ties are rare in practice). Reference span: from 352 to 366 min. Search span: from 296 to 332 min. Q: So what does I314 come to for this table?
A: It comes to 304.0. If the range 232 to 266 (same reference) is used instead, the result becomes 239.0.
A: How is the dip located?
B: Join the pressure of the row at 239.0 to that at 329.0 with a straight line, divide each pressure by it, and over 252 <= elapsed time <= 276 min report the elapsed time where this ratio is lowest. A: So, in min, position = 264.0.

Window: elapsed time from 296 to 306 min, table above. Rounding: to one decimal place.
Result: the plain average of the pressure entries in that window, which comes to 26.9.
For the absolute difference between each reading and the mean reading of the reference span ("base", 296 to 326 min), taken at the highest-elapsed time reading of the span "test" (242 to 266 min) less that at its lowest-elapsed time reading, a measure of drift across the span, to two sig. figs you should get -0.48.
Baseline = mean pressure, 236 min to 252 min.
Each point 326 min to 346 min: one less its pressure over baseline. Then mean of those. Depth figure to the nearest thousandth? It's 0.020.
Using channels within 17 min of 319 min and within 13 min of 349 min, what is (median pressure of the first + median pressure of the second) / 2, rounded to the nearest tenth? 26.9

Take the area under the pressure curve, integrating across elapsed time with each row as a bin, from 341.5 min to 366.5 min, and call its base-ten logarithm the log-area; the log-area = 2.83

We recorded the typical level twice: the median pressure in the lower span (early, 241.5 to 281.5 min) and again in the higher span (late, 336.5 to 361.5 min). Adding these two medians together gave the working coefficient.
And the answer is 54.1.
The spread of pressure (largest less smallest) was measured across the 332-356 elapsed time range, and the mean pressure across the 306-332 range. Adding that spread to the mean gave 27.1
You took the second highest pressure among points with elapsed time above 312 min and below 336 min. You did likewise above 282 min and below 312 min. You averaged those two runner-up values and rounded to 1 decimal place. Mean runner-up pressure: 26.9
